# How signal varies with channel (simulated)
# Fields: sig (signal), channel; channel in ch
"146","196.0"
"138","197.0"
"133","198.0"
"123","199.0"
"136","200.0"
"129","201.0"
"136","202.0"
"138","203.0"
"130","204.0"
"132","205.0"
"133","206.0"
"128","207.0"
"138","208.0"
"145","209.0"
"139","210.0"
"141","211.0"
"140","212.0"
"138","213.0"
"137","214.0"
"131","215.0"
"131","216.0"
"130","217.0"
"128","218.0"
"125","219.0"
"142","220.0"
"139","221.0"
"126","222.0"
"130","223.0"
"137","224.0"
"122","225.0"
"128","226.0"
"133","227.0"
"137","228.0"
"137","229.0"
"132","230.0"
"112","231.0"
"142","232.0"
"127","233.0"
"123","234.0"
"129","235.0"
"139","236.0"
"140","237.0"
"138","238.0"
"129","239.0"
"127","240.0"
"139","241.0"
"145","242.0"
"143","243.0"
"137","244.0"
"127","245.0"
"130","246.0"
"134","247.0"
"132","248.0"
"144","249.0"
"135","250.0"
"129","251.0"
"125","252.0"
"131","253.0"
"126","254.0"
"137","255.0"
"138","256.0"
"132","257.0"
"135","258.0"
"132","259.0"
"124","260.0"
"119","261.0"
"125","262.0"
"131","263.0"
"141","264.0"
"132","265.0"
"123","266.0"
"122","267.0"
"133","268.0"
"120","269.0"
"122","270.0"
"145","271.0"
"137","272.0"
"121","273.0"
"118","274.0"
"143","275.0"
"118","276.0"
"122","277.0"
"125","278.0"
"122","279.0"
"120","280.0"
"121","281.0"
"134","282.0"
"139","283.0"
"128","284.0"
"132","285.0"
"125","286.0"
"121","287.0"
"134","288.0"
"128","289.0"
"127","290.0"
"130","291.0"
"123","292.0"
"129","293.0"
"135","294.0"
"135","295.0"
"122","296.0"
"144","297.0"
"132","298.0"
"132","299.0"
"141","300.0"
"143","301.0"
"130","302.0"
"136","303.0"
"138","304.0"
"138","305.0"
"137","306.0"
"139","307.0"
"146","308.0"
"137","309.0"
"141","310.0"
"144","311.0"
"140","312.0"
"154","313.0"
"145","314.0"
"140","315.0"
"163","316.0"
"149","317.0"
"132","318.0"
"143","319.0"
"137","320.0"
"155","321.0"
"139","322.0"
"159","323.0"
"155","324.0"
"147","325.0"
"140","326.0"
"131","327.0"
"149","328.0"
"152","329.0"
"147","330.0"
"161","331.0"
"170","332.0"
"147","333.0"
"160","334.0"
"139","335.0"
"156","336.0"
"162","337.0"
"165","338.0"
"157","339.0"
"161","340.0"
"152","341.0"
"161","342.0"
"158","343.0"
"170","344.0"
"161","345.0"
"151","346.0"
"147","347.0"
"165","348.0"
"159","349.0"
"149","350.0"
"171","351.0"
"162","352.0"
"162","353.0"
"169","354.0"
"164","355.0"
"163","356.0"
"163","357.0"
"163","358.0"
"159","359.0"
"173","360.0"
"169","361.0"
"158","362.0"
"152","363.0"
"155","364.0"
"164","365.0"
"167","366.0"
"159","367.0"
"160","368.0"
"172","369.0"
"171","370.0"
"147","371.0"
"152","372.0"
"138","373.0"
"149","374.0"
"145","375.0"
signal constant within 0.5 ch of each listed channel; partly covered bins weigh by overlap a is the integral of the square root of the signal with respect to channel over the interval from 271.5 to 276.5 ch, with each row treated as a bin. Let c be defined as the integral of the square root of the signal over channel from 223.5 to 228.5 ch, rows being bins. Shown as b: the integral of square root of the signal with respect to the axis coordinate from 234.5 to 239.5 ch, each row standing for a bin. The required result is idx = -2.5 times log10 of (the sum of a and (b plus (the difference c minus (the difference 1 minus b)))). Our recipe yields -5.90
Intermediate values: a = 56.4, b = 58.1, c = 57.3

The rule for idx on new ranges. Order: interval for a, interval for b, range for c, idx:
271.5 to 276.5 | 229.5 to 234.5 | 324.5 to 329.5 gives -5.89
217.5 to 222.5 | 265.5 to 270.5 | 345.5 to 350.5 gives -5.90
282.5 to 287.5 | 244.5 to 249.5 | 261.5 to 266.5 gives -5.90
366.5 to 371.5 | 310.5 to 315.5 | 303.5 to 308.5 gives -5.96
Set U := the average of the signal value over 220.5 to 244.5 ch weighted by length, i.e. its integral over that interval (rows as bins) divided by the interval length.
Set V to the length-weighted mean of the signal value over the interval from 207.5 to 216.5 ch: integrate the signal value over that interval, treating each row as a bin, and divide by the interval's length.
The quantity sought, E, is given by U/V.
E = 0.97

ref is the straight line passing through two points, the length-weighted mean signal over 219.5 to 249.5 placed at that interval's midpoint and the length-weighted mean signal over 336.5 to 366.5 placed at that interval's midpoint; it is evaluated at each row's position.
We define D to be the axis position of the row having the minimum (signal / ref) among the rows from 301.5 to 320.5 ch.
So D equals 318.0 ch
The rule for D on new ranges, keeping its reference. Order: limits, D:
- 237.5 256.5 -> 252.0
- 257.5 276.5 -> 276.0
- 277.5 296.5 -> 296.0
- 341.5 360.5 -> 347.0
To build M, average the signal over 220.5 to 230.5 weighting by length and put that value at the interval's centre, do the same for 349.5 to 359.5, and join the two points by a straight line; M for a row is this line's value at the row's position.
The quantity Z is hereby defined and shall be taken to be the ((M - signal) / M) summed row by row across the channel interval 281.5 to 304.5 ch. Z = 2.5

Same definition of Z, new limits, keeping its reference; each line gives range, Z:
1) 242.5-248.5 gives 0.1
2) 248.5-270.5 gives 1.6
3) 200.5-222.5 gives -1.0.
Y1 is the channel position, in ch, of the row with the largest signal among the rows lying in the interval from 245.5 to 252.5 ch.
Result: 249.0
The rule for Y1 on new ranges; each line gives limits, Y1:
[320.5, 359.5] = 351.0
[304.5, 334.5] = 332.0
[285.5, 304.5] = 297.0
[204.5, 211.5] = 209.0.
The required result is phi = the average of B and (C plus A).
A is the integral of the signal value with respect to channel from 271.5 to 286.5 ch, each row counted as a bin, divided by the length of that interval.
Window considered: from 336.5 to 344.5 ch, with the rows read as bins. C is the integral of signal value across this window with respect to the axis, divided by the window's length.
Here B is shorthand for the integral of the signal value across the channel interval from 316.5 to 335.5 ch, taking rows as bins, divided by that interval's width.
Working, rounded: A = 127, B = 148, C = 161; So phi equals 218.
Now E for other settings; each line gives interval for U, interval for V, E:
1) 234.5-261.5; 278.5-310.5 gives 1.01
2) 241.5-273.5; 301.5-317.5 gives 0.92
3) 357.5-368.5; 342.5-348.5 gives 1.02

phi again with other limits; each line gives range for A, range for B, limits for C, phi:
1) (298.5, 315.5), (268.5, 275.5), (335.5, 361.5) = 215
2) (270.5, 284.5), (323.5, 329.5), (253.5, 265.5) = 202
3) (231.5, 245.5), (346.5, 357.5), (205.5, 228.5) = 215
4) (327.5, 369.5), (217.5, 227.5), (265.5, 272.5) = 210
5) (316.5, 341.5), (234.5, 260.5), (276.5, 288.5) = 206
